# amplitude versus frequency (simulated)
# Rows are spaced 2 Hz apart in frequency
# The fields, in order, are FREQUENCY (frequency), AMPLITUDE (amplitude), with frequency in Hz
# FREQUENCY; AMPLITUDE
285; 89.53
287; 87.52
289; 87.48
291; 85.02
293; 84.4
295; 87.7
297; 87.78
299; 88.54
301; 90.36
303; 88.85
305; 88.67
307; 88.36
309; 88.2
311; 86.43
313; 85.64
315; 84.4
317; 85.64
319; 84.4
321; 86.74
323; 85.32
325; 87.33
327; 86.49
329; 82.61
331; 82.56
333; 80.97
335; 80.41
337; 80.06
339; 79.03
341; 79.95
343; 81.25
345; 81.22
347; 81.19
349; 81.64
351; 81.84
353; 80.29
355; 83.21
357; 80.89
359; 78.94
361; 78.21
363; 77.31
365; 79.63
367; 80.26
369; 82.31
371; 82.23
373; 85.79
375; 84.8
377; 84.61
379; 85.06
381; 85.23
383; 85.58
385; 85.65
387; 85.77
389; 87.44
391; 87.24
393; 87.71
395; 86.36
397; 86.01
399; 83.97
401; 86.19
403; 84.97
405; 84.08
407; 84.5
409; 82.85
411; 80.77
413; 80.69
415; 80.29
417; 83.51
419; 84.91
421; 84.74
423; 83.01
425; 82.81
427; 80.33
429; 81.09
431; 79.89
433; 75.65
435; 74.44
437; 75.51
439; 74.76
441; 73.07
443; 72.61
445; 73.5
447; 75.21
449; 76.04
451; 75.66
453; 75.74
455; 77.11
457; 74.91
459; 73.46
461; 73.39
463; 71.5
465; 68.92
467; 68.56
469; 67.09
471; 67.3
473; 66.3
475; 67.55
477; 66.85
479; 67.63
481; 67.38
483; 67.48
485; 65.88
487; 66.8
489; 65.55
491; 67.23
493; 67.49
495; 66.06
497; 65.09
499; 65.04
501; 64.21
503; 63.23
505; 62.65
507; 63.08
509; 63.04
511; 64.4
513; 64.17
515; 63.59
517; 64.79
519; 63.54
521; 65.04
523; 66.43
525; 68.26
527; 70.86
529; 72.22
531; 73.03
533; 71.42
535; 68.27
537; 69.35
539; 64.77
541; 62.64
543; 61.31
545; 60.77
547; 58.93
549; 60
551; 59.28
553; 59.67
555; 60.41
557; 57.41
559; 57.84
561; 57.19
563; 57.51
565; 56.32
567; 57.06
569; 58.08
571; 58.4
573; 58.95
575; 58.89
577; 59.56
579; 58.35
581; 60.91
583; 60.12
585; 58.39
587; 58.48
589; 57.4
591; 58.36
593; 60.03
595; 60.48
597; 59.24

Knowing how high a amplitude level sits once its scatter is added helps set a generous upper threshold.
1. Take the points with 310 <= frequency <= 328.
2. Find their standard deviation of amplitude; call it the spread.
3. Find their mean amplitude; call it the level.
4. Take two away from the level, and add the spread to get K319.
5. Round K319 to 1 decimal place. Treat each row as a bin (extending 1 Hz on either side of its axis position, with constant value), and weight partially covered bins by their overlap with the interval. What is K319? 84.8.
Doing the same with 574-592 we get 58.0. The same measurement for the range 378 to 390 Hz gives 84.6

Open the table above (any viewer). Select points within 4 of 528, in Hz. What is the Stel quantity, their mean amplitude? 71.1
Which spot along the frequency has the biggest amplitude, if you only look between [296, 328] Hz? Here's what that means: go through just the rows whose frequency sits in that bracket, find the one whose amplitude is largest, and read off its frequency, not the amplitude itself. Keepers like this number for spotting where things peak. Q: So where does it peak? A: 301 Hz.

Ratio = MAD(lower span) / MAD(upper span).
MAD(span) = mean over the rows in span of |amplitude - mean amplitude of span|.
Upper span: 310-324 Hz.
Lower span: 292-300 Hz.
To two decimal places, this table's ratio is 1.96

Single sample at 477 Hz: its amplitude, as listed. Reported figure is 66.85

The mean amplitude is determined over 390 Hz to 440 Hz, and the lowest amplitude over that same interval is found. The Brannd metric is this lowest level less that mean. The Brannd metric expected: -7.8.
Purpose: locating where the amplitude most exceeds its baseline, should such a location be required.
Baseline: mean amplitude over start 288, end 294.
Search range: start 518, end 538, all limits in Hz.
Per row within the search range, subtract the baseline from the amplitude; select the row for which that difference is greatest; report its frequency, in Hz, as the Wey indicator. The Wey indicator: 531 Hz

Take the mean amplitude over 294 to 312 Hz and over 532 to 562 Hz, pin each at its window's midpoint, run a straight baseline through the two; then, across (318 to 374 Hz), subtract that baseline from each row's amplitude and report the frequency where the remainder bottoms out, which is 339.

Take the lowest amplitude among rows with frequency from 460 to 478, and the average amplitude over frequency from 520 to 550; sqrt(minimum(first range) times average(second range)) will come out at 66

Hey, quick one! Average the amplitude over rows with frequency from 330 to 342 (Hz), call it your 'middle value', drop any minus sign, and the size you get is 80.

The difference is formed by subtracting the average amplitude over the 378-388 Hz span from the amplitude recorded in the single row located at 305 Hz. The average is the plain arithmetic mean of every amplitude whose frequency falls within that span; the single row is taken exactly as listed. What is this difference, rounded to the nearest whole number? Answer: 3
